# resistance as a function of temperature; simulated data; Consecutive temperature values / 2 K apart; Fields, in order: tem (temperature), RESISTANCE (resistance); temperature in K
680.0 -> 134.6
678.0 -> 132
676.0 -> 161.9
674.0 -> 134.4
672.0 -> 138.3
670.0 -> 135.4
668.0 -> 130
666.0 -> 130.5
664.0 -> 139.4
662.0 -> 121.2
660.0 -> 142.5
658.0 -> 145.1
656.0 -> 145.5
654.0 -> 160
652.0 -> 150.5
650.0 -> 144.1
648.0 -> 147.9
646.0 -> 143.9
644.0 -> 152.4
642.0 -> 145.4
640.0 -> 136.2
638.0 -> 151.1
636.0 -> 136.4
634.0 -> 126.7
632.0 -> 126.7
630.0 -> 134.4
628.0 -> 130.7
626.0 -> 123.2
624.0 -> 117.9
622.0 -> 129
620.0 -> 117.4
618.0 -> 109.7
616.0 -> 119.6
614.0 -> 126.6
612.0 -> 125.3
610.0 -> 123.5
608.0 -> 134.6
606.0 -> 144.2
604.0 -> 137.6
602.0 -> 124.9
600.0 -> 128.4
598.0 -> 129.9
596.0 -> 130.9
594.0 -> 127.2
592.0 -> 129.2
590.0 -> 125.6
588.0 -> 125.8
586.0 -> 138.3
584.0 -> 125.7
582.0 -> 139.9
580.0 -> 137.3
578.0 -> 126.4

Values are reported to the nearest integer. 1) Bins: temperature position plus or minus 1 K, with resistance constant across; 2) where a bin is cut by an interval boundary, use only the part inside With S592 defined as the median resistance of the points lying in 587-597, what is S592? 127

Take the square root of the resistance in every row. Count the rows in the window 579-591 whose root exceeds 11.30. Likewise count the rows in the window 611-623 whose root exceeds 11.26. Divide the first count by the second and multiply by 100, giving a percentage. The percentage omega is 300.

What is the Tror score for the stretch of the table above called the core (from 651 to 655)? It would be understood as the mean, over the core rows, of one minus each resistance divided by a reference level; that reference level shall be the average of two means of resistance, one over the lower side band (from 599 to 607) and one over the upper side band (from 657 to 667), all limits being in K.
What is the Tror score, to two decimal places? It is -0.15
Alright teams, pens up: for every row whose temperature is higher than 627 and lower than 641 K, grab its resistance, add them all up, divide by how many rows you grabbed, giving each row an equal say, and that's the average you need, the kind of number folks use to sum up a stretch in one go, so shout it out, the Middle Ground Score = 135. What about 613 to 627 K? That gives 120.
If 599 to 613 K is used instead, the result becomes 131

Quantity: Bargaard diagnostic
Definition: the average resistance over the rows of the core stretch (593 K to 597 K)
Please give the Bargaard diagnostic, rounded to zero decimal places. 129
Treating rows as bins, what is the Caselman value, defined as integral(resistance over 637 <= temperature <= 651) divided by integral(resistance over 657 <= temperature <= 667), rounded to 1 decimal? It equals 1.5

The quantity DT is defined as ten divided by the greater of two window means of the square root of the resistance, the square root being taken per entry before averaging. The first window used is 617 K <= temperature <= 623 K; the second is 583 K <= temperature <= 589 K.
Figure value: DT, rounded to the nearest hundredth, 0.88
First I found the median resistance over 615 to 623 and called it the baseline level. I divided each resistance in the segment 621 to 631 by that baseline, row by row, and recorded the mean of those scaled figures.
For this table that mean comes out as 1.07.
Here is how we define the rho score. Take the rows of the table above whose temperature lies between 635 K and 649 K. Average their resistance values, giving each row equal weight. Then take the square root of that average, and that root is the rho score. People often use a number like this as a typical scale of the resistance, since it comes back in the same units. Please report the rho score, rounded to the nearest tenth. 12.0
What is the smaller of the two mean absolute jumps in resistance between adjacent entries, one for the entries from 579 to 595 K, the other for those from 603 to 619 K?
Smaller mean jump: 6.8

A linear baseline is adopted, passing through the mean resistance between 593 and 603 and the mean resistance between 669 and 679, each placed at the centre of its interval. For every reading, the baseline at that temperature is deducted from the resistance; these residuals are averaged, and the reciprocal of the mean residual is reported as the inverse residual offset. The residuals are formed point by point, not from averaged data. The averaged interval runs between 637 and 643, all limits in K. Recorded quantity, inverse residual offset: 0.108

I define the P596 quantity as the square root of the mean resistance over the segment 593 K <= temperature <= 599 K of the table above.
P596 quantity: 11.37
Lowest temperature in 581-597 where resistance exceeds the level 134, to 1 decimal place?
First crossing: 582.0 K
